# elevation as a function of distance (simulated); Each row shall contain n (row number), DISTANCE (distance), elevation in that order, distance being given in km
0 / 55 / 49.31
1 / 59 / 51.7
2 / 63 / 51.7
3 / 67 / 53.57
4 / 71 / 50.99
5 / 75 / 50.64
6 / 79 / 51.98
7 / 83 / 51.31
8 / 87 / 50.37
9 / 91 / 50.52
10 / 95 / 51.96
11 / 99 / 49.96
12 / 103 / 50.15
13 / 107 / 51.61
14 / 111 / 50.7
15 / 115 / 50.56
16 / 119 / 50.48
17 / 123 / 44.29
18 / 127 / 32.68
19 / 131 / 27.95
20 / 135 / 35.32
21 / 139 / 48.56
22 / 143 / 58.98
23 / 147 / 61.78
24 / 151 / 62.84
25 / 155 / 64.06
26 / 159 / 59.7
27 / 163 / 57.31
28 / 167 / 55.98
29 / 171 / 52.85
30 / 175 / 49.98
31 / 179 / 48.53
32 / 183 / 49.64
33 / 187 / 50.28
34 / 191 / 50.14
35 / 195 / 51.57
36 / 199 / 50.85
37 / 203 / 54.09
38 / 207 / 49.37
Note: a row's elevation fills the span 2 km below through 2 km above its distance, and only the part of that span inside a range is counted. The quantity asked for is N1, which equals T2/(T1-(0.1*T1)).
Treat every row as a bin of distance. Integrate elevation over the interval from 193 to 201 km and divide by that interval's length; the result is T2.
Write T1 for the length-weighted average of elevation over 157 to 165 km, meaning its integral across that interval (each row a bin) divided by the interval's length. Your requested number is 0.97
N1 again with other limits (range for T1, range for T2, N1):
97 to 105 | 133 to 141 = 0.93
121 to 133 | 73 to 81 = 1.63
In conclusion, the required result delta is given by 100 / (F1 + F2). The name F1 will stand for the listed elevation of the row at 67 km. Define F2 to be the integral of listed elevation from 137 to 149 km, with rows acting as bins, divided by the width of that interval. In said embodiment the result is 0.91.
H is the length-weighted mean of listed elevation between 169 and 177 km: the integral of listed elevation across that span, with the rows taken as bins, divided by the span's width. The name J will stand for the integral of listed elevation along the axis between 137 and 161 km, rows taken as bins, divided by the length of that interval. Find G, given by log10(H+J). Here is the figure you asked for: 2.04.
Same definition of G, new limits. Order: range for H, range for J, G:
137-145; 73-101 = 2.02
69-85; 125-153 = 1.99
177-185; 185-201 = 2.00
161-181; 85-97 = 2.02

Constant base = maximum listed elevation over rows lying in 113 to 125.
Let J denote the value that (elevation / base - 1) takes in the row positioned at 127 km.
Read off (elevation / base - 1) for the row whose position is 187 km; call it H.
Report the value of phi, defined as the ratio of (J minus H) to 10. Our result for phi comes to -0.035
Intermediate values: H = -0.006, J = -0.35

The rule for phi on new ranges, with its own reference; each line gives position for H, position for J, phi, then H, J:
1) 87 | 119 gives 0.000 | -0.004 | 0.00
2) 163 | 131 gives -0.058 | 0.134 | -0.45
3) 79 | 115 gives -0.003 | 0.028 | 0.00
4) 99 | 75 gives 0.001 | -0.012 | 0.00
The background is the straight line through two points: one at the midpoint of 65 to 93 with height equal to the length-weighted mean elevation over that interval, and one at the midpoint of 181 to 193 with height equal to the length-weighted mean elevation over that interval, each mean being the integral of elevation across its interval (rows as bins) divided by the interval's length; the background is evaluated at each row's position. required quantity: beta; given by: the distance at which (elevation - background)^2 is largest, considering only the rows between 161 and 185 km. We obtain 163 km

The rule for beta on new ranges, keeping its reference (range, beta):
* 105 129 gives 127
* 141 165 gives 155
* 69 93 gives 87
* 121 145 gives 131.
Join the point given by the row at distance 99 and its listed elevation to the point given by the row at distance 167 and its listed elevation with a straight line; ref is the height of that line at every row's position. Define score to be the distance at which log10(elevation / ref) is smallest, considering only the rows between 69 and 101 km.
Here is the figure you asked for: 99 km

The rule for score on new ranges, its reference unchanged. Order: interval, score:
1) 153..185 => 179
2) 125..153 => 131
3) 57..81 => 75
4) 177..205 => 179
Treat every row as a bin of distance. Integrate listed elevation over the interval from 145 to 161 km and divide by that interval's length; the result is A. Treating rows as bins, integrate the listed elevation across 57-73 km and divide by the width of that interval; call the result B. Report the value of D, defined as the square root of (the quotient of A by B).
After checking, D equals 1.09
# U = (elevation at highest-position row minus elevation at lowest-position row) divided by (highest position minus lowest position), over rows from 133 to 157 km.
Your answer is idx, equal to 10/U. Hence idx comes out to 7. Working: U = 1.44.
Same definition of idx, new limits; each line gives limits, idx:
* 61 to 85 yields -513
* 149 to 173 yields -20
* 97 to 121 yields 385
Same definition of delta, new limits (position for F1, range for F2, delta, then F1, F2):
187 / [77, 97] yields 0.99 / 50.28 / 51.2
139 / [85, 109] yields 1.01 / 48.56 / 50.8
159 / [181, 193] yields 0.91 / 59.7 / 50.0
